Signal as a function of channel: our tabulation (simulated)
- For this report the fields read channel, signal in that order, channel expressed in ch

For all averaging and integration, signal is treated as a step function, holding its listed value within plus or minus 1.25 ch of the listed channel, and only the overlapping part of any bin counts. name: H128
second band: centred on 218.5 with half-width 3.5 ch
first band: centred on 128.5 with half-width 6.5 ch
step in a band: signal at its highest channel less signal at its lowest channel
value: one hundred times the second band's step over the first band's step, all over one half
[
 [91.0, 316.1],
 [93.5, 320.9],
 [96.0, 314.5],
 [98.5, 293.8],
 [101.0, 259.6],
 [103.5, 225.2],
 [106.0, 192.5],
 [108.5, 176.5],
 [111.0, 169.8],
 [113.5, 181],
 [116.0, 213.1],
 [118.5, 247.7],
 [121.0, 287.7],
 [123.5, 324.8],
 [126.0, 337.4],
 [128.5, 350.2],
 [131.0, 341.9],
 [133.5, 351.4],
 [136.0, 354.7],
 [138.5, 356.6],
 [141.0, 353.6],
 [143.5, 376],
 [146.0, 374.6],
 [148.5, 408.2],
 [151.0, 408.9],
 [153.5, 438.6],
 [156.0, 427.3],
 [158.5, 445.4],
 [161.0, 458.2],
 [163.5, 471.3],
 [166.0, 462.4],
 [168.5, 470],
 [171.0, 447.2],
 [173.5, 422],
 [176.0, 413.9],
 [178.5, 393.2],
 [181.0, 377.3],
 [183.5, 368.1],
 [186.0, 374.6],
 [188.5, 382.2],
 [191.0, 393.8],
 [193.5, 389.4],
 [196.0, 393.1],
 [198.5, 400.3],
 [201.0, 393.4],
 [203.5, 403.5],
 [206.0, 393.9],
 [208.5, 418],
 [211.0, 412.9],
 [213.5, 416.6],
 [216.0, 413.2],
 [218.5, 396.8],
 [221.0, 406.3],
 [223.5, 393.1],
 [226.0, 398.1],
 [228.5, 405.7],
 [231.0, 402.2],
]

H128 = -52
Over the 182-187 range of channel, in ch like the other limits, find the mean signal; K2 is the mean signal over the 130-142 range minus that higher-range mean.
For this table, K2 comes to -20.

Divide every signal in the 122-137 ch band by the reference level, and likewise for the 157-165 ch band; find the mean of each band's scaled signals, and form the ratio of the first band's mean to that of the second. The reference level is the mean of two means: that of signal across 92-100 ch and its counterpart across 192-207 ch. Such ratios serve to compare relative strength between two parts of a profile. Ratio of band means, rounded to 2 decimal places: 0.75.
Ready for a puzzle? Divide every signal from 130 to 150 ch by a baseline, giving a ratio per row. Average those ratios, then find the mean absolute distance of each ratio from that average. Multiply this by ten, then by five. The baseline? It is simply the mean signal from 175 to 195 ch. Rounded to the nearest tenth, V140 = 2.1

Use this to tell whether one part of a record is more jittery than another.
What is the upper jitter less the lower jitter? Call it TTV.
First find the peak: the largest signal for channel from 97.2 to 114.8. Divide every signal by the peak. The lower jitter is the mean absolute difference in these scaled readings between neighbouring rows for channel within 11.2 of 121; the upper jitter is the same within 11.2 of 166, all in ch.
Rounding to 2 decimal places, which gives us -0.03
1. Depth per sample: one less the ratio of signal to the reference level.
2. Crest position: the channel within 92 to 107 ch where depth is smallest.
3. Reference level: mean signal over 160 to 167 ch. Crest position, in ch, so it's 93.5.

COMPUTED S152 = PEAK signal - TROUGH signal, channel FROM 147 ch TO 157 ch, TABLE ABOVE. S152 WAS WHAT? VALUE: 30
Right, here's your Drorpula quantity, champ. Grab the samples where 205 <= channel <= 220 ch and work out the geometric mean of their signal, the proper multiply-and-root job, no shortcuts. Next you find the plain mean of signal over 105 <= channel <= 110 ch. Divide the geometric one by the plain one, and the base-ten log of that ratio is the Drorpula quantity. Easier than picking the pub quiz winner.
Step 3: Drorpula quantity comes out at 0.35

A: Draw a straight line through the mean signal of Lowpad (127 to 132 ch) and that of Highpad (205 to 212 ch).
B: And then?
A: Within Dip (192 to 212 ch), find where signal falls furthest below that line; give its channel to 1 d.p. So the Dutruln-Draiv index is 206.0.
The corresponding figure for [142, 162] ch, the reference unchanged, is 146.0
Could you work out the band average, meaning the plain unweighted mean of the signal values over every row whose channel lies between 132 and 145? 358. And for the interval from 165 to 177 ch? 443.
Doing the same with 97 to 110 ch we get 230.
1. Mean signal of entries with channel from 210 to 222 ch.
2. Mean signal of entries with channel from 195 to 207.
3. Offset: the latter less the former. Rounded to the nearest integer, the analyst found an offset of -12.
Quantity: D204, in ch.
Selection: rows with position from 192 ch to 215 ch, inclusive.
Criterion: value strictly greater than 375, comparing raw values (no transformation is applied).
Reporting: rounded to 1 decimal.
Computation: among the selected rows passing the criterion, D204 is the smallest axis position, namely 193.5 ch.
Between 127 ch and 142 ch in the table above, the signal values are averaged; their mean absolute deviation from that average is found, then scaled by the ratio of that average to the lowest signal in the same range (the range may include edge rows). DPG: 3.7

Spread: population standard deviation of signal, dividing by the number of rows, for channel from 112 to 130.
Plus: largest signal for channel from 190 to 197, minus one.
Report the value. 453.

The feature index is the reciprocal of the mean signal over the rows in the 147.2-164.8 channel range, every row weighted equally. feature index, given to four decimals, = 0.0023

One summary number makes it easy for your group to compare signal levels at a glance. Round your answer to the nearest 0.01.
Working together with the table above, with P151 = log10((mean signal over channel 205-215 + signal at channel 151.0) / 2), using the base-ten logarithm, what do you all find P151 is 2.61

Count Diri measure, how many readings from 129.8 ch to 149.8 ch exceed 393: 1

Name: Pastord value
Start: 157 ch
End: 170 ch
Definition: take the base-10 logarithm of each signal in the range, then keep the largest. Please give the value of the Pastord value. 2.67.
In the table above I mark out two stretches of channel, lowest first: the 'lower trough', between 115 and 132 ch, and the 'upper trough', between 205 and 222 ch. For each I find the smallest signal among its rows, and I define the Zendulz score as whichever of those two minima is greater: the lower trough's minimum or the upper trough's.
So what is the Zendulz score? 394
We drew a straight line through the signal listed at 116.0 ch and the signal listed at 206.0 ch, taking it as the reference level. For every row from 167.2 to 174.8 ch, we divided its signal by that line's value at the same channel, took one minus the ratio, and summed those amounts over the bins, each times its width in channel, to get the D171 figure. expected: -2.9 ch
